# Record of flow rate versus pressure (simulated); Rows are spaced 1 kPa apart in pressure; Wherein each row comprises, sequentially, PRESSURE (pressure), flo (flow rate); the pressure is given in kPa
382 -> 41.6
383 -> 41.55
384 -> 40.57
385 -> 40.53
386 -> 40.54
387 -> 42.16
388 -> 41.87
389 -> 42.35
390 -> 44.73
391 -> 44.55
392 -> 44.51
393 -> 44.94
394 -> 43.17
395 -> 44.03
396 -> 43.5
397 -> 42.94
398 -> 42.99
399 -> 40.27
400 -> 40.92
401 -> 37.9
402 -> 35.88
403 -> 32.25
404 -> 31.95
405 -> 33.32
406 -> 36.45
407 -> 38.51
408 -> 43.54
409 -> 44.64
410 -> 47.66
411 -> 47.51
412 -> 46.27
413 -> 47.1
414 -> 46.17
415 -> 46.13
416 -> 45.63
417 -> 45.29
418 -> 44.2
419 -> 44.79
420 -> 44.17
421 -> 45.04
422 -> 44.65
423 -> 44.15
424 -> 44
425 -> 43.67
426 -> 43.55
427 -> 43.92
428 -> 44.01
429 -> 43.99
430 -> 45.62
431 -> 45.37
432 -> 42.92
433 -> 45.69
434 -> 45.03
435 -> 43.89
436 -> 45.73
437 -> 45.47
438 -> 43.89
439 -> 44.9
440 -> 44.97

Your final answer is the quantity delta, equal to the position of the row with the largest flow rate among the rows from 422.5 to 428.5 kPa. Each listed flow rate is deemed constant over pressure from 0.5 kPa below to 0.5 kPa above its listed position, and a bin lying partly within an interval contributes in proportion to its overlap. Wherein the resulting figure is 423 kPa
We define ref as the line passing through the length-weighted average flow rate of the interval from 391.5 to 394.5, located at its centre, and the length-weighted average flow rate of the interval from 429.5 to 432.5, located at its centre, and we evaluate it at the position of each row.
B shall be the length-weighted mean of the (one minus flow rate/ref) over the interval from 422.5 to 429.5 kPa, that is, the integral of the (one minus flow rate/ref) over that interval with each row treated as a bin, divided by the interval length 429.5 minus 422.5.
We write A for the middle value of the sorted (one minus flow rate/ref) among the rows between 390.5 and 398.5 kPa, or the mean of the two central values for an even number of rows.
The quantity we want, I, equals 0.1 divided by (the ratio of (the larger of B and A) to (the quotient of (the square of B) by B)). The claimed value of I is 0.10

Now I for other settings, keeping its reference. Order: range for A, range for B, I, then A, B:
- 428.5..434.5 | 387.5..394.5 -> 0.10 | -0.012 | 0.01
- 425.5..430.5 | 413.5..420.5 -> -0.12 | 0.014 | -0.02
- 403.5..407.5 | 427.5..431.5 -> 0.00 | 0.213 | 0.00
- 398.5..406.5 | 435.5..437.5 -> -0.01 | 0.184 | -0.02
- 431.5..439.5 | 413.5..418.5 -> 0.38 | -0.006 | -0.02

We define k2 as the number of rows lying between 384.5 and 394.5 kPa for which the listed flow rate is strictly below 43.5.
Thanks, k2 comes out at 6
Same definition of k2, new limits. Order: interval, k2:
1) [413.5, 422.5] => 0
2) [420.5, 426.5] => 0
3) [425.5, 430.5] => 0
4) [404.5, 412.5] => 3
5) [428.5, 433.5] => 1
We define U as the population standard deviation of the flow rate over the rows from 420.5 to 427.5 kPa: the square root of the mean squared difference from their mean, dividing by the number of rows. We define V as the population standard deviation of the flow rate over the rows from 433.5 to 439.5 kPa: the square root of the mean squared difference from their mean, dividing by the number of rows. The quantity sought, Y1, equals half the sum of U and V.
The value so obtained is 0.6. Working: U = 0.49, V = 0.7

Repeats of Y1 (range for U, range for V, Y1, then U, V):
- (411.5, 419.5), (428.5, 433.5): 1.0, 0.86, 1.1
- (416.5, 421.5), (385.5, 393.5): 1.0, 0.45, 1.6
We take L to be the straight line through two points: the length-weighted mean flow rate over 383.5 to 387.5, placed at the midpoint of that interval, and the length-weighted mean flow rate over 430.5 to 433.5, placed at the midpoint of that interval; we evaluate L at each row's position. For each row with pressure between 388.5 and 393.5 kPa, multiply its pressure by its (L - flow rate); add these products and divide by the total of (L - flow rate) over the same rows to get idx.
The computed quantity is 391.3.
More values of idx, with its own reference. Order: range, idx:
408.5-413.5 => 411.1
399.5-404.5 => 402.8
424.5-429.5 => 426.9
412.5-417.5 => 414.6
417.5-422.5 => 420.1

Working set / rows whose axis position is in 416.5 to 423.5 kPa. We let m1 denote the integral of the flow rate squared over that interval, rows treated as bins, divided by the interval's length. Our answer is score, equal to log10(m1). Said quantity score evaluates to 3.30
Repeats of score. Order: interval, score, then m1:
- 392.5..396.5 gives 3.29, 1929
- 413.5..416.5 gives 3.33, 2114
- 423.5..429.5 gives 3.28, 1923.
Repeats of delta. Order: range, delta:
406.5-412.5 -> 410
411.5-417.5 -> 413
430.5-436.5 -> 436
